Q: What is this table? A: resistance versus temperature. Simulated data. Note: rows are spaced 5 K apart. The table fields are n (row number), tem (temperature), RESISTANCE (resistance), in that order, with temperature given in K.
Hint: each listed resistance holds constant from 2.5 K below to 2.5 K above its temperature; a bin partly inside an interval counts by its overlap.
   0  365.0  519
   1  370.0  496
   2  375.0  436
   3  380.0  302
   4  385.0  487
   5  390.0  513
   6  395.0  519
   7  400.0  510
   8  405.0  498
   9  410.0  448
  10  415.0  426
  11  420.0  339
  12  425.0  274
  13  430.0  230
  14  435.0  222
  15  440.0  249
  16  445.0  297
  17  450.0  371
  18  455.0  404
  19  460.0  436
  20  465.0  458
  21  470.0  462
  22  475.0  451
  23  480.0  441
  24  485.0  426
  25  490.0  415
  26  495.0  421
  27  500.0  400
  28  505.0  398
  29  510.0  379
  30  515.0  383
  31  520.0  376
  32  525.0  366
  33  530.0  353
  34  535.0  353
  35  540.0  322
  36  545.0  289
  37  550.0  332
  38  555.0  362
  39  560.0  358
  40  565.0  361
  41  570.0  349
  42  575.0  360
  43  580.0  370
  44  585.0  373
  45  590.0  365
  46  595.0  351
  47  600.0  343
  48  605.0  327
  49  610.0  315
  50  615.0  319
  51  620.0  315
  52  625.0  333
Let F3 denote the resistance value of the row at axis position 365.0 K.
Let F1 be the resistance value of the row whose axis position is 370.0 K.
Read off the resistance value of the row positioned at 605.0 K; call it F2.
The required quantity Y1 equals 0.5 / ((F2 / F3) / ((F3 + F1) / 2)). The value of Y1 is 403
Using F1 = 496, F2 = 327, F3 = 519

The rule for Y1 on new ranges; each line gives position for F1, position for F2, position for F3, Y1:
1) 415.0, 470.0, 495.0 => 193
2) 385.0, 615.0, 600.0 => 223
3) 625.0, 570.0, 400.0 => 308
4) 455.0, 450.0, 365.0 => 323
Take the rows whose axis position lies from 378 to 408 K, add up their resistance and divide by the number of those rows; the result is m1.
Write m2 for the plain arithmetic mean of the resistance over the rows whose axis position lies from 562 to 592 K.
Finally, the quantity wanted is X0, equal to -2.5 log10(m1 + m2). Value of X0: -7.30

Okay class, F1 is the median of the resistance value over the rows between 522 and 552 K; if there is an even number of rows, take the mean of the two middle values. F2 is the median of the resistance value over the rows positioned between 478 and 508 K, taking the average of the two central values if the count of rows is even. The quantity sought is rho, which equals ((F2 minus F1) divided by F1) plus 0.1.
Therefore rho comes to 0.32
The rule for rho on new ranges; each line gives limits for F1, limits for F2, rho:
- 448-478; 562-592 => -0.08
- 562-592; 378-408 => 0.49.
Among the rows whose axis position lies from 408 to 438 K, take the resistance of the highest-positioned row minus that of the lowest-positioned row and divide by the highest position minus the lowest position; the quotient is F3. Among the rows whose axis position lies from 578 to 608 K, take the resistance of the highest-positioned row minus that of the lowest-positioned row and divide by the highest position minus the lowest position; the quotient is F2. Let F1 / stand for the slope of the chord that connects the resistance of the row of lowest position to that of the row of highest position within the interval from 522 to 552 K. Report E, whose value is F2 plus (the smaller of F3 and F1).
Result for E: -11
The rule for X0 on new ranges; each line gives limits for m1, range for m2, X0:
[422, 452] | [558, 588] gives -7.01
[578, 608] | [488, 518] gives -7.19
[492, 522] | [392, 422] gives -7.32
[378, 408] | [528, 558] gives -7.27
